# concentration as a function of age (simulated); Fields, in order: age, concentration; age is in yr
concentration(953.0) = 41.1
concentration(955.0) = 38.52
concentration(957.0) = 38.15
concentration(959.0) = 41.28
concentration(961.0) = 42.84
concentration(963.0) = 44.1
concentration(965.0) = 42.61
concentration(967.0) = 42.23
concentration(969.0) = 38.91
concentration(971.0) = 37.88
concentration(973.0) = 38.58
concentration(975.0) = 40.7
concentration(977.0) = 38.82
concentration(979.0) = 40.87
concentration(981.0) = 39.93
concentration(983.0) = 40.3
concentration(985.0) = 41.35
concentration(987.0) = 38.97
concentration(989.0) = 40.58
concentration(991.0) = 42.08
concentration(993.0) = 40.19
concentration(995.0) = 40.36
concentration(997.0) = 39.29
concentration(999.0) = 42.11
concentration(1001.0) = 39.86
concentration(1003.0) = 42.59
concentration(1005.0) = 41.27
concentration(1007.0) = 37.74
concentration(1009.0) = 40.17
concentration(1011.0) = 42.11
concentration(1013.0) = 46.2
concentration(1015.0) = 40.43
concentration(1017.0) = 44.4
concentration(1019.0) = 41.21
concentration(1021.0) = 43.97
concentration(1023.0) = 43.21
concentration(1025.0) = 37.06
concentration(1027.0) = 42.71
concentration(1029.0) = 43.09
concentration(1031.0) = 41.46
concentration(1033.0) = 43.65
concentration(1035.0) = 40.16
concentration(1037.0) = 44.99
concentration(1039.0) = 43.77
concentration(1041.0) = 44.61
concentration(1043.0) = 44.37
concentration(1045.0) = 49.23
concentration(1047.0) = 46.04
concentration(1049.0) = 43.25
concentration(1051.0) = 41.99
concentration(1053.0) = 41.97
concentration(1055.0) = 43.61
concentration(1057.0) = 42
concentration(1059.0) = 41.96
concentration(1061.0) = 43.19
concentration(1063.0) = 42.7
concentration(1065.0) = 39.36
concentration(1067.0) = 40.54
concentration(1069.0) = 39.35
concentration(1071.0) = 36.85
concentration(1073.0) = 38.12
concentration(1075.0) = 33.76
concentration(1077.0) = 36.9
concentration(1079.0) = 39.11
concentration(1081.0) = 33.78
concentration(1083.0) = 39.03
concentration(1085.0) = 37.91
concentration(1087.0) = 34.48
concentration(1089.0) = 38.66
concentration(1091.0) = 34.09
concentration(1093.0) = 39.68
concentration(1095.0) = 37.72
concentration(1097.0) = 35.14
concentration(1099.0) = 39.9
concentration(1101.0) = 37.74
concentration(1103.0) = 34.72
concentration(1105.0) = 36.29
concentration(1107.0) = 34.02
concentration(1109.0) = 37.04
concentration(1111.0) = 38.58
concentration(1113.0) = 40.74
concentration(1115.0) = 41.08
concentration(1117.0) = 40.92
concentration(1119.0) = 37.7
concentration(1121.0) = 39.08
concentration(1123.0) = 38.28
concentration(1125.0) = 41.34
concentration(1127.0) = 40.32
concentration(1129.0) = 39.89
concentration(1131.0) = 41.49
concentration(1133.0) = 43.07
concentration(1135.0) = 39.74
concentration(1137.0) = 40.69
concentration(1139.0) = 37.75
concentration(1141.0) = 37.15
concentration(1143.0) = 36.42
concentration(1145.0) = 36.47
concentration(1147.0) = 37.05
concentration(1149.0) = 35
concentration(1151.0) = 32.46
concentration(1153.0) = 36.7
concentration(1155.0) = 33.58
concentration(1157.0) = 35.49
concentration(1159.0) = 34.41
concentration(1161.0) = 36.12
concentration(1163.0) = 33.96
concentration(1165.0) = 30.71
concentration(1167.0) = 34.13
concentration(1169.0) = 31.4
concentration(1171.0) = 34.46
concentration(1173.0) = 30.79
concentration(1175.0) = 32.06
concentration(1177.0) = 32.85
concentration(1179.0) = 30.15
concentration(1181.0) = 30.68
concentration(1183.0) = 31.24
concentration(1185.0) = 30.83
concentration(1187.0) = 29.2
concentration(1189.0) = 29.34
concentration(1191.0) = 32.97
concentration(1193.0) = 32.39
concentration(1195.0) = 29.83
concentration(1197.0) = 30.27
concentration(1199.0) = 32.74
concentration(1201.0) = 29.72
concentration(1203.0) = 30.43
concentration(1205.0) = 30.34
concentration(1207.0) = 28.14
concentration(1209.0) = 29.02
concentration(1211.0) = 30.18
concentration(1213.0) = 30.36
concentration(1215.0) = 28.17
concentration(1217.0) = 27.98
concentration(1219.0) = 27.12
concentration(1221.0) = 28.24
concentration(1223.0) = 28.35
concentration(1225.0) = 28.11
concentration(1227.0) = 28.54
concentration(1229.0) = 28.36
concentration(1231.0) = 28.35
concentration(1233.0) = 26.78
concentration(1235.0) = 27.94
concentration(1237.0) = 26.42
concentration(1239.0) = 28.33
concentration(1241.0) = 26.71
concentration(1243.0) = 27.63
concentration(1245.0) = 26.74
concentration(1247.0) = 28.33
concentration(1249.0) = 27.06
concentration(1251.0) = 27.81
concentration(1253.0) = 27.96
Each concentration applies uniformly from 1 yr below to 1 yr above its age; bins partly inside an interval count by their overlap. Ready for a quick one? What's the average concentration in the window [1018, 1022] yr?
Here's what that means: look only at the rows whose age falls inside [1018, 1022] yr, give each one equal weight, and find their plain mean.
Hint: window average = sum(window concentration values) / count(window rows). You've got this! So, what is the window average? 43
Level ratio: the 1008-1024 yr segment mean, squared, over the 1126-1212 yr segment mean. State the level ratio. 54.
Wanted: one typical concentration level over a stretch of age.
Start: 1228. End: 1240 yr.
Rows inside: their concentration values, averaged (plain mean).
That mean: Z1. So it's 27.7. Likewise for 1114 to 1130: 39.8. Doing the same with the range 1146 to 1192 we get 32.9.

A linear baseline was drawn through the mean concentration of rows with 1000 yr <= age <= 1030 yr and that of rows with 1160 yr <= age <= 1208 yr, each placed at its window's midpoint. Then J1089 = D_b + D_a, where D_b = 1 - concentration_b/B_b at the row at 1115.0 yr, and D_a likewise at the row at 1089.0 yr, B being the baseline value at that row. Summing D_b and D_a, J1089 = -0.19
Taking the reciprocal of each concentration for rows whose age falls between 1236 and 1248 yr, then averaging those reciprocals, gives 0.037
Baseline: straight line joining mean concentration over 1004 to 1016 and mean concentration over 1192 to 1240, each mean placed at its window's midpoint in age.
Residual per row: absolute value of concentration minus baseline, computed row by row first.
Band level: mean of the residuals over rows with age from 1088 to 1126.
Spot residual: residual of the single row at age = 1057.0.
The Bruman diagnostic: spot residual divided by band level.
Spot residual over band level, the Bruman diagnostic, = 1.11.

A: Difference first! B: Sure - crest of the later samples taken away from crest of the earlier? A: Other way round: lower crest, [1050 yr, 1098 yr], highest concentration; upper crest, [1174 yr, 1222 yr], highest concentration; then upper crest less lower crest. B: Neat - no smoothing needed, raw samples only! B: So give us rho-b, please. -10.6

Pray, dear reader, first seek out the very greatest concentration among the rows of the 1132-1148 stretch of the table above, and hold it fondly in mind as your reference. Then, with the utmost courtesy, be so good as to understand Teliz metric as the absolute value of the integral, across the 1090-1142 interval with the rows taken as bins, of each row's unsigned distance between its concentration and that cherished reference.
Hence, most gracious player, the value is 231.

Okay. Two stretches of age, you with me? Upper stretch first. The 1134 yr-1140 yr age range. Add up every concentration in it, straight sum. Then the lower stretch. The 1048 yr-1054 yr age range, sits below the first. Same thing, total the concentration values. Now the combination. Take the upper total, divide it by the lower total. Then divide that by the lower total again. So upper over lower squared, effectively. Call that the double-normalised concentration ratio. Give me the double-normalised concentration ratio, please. 0.007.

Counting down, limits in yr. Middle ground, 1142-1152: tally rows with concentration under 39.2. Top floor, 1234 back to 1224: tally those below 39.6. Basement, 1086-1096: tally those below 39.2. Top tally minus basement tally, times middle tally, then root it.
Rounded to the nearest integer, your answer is 2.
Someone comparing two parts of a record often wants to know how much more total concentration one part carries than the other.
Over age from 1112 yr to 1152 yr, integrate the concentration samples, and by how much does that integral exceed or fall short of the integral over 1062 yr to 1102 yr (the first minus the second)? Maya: 44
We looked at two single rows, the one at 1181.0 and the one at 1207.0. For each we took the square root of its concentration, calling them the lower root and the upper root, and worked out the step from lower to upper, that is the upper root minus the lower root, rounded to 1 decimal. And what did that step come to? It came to -0.2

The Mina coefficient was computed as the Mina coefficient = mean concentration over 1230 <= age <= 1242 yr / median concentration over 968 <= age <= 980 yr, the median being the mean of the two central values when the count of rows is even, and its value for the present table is 0.71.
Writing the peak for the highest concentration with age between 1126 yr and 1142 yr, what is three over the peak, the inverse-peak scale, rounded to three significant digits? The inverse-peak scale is 0.0697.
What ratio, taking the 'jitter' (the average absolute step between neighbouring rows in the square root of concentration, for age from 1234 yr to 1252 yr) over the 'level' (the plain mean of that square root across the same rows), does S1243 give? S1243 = 0.024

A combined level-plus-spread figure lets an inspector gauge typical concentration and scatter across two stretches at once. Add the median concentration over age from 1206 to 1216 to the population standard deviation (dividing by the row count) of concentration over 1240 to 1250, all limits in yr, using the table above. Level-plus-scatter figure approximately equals 29.6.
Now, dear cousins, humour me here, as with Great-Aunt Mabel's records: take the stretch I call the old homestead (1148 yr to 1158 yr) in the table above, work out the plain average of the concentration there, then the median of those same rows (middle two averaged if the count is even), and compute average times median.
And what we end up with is 1213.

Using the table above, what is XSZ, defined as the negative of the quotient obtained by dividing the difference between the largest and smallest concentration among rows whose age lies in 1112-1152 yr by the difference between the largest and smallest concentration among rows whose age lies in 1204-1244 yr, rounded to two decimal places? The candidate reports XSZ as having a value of -2.69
